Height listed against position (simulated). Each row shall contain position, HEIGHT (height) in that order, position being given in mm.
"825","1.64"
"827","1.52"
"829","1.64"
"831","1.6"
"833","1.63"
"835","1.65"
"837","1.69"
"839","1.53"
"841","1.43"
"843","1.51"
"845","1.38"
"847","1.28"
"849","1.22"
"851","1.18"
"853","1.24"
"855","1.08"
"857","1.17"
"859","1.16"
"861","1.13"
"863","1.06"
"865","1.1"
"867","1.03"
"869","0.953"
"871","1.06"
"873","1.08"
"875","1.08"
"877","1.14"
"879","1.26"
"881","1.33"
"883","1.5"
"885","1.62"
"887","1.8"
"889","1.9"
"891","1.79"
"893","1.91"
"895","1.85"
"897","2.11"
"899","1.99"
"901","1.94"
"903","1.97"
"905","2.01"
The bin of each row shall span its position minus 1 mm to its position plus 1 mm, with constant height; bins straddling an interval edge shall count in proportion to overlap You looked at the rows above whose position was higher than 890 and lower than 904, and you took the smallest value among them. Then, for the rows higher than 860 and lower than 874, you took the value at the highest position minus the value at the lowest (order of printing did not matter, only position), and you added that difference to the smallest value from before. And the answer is 1.7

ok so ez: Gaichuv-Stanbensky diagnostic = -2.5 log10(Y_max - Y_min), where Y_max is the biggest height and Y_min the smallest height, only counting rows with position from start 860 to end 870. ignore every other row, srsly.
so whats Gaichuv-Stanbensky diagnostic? 1.9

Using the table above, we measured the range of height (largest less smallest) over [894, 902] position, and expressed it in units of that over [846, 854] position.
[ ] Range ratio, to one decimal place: 2.6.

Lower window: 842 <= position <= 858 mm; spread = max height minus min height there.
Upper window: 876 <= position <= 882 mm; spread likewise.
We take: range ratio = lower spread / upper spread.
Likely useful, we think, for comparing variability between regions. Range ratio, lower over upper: 2.26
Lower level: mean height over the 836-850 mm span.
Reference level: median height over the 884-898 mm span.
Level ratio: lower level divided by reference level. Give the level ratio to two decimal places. 0.78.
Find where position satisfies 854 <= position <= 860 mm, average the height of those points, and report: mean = 1.14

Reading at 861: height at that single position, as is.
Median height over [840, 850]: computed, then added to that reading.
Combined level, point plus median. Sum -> 2.51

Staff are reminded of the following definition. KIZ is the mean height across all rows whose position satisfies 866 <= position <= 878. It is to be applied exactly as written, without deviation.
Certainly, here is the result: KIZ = 1.06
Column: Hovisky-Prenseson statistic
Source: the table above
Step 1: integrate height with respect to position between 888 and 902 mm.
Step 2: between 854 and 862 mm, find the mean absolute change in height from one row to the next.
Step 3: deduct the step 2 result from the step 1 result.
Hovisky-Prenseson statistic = 27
